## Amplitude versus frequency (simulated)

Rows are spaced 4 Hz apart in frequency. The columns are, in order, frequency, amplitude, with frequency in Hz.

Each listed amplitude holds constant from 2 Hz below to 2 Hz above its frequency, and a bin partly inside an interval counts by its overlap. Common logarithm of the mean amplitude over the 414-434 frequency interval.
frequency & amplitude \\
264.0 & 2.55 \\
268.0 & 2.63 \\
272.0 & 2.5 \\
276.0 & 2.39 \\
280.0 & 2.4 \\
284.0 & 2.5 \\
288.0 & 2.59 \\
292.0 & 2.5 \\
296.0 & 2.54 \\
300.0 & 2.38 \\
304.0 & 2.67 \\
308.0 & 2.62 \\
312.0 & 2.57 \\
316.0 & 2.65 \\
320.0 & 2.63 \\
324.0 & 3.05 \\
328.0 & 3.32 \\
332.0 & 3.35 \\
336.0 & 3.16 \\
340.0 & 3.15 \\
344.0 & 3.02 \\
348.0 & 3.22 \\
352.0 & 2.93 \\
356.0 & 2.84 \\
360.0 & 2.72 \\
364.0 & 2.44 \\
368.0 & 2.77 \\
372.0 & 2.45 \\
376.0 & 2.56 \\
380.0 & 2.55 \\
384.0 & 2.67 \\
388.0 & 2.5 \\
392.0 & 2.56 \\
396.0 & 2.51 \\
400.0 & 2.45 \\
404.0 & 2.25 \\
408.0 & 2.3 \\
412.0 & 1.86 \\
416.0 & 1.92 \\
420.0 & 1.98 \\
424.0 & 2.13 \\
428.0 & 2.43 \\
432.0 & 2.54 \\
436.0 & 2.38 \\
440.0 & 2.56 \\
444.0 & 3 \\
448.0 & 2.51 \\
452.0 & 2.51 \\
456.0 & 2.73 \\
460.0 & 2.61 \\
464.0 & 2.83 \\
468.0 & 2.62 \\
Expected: 0.34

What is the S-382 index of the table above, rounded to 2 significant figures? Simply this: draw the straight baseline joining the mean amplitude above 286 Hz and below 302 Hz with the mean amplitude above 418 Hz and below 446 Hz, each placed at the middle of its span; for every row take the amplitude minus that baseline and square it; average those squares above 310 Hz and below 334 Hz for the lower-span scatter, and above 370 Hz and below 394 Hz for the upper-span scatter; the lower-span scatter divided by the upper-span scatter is 23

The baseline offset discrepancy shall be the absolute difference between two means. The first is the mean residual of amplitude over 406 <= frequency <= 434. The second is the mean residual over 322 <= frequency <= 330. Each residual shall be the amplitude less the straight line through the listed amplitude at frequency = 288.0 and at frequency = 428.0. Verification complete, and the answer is 0.9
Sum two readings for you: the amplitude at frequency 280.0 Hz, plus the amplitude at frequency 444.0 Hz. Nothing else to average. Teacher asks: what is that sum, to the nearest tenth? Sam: 5.4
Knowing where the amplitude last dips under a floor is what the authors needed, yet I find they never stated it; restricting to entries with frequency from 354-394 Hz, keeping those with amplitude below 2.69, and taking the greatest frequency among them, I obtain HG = 392.0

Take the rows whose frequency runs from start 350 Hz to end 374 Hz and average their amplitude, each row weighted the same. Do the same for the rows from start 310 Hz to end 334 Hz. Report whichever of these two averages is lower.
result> 2.69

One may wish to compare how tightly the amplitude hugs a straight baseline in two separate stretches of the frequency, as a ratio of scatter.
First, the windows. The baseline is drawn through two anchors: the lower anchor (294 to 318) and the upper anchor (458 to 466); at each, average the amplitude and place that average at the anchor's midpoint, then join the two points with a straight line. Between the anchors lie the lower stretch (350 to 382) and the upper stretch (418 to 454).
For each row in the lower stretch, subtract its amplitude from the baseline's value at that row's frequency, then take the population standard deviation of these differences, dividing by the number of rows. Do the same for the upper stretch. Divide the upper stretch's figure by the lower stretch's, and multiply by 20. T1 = 30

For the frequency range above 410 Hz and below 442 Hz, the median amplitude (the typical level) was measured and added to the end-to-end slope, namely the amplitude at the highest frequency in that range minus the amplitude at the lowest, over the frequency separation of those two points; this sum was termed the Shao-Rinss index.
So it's 2.28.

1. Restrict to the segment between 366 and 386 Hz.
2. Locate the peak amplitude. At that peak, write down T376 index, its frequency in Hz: 368.0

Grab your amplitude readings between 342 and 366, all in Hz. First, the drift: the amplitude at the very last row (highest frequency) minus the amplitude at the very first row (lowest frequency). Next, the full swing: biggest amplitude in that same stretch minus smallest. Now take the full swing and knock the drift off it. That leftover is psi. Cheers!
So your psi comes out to 1.4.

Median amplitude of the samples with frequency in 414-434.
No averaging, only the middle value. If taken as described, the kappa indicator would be 2.13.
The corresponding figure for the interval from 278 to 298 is 2.50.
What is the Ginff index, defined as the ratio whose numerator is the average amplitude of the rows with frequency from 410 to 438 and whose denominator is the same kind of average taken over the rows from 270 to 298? 0.87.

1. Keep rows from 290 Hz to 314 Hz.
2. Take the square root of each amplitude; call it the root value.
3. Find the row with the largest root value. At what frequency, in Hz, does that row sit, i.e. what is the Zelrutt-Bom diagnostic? 304.0 Hz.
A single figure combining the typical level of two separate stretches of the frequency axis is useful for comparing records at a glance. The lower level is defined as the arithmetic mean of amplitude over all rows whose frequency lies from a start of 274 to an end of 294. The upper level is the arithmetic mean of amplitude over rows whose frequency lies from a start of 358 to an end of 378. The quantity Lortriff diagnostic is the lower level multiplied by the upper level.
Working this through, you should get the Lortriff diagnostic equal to 6.41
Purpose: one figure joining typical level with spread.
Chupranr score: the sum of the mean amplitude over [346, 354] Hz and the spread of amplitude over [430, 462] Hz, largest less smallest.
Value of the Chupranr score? 3.7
